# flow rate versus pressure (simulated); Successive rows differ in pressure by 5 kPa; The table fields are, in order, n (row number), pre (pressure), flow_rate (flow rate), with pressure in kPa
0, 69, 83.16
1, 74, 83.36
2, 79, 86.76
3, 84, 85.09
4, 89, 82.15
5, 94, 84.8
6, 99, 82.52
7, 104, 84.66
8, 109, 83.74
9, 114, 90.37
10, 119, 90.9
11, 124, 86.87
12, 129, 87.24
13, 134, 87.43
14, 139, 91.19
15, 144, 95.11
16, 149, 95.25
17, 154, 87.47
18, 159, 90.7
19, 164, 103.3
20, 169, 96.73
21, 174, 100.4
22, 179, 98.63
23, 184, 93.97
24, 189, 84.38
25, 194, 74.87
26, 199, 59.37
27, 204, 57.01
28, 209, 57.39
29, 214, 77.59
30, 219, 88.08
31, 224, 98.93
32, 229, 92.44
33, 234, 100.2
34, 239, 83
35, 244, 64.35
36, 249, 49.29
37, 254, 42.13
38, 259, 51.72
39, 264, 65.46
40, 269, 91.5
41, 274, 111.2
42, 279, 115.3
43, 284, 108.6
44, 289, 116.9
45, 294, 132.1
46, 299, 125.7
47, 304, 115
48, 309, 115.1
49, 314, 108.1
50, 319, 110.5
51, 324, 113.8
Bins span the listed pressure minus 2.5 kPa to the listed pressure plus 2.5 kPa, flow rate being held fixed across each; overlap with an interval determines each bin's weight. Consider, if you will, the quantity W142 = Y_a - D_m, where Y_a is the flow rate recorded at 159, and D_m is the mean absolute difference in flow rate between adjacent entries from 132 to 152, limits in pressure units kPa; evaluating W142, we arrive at 88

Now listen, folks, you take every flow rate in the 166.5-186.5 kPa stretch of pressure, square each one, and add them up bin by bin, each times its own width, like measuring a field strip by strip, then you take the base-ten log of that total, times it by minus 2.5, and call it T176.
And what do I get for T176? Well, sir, -13.2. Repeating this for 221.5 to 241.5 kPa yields -13.1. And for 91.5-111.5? -12.9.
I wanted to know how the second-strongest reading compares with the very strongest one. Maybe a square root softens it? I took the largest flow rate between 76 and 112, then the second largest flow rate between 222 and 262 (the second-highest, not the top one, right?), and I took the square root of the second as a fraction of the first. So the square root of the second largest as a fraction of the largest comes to 1.07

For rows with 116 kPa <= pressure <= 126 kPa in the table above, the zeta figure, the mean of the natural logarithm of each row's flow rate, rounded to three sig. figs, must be 4.49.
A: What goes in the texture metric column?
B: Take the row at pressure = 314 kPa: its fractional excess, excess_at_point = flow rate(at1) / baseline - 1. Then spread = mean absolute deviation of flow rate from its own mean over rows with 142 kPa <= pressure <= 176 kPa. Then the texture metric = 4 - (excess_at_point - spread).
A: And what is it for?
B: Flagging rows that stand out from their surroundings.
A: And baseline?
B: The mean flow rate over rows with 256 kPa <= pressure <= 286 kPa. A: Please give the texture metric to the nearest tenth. 7.7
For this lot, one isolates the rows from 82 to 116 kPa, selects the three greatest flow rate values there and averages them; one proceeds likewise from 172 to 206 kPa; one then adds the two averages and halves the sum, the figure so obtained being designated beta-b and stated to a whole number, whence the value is 92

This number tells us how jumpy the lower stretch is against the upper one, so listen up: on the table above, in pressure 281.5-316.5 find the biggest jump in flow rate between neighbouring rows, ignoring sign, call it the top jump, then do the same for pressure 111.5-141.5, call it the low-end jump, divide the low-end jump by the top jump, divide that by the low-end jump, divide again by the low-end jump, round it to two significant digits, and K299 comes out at 0.016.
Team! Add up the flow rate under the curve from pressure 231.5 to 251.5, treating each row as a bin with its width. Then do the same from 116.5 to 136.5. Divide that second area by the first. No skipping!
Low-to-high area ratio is 1.19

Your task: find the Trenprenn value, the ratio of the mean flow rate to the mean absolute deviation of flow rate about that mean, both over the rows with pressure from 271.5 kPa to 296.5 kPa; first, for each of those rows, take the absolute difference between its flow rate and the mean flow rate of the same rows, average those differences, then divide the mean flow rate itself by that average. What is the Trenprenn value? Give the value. 19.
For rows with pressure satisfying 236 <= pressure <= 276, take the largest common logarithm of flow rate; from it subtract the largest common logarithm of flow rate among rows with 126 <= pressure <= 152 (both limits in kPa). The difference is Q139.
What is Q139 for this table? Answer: 0.067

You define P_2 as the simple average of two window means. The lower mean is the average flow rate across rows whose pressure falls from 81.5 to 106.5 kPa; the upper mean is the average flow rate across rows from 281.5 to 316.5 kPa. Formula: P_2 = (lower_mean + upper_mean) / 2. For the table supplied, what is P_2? 101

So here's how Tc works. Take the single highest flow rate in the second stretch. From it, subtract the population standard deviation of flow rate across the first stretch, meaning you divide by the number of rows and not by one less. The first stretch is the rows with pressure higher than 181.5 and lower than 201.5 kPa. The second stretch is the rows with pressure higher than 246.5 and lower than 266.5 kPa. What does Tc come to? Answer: 53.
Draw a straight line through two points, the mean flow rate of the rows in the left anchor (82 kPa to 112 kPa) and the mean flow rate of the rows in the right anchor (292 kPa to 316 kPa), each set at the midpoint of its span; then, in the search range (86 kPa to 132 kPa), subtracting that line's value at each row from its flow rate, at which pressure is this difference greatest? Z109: 114 kPa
